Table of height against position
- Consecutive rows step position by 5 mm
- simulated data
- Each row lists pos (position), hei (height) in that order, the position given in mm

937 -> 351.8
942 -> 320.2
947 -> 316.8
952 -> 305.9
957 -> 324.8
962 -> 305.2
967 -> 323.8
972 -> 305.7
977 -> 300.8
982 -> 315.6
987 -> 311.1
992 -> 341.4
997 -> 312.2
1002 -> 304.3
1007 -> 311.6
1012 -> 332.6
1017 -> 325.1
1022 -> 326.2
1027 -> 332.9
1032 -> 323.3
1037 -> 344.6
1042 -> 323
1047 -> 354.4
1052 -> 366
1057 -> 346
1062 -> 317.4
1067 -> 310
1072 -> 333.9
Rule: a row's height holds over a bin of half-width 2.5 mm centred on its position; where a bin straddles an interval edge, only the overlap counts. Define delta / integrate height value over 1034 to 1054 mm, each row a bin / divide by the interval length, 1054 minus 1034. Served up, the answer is 346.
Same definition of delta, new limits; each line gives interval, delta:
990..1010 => 317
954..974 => 315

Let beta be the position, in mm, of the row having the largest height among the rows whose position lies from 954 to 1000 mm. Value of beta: 992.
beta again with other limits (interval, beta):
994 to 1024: 1012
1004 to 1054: 1052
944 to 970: 957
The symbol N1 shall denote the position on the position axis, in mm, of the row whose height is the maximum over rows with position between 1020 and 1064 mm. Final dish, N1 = 1052 mm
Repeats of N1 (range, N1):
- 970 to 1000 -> 992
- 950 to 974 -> 957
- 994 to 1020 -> 1012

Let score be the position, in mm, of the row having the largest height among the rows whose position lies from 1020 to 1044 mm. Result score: 1037 mm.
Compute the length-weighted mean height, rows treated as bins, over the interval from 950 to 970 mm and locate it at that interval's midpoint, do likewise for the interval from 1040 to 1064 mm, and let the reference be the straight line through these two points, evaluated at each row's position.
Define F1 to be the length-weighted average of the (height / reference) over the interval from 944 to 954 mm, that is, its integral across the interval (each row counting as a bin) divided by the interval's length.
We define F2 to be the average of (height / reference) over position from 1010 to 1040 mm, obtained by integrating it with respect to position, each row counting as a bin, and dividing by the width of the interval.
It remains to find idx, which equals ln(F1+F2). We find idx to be 0.688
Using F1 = 1.00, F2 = 0.99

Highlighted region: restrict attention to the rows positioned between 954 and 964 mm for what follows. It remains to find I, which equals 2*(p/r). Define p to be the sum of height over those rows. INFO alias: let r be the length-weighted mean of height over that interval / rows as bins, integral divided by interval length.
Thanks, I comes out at 4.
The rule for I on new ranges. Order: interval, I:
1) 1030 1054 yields 10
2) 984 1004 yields 8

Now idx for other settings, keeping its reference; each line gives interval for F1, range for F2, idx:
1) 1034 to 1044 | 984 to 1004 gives 0.675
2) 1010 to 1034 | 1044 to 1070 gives 0.677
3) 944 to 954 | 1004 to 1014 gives 0.680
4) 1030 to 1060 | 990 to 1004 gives 0.686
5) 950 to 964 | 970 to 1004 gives 0.675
